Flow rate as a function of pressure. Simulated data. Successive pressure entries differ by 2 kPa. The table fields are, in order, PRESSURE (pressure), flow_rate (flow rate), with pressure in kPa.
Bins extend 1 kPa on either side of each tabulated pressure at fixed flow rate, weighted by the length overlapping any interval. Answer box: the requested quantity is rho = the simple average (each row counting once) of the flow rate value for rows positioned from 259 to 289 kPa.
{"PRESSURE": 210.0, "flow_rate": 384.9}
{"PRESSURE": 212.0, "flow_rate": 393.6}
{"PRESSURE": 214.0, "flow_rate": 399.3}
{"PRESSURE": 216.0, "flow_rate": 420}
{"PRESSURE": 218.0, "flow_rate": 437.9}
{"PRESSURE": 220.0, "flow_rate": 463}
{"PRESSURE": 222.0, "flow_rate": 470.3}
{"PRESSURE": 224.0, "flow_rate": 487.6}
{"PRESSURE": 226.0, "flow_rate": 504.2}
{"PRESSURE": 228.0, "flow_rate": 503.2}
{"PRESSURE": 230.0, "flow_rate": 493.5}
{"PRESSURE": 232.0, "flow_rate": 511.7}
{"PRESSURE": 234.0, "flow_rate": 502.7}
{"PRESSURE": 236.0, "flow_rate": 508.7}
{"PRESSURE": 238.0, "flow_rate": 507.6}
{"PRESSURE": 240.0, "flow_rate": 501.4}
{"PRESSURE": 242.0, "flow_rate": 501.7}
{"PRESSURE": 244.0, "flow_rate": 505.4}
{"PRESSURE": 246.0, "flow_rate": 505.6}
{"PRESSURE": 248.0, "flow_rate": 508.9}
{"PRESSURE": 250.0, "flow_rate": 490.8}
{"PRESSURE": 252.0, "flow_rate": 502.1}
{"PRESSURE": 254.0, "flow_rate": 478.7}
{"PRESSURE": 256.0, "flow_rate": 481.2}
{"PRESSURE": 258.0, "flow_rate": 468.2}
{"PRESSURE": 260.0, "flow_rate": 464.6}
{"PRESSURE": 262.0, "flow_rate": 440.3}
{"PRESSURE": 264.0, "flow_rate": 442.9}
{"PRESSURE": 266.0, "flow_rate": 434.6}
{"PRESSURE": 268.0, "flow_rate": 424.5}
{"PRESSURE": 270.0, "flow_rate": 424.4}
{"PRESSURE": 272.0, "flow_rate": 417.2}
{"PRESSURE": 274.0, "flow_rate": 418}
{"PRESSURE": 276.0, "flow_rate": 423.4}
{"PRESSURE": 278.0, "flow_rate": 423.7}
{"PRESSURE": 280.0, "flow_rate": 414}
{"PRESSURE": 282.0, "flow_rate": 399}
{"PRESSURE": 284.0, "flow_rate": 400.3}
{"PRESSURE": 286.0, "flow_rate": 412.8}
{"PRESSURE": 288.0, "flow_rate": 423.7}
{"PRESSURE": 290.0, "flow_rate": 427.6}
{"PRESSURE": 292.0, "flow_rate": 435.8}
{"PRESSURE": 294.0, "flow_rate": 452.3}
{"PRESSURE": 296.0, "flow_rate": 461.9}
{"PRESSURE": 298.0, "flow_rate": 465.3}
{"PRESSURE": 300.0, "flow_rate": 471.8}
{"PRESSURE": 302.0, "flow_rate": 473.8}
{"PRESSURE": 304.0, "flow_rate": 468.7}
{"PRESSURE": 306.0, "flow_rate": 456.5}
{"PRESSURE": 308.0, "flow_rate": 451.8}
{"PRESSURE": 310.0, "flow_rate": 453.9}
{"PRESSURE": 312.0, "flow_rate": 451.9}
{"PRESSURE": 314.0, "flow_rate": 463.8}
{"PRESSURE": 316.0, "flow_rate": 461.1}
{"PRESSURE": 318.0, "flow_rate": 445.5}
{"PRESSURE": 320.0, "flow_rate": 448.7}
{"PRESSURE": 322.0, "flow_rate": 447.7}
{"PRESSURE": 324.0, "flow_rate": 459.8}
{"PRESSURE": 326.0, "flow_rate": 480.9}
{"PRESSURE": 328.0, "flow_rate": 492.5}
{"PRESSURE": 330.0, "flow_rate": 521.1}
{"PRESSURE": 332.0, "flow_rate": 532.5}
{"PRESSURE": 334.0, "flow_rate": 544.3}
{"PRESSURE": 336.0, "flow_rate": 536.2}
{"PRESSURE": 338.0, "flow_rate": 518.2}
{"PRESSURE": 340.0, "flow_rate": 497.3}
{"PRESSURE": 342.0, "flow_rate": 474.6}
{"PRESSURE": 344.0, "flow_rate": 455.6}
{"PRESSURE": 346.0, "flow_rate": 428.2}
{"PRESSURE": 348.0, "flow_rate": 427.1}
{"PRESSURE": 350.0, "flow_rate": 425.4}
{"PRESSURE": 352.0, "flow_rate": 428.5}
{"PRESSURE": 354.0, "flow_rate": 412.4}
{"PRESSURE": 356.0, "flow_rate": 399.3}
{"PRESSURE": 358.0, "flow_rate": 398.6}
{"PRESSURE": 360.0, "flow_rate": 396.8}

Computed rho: 424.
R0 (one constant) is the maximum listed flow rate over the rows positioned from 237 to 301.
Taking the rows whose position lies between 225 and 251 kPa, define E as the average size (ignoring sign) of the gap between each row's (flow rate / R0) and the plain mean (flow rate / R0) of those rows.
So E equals 0.008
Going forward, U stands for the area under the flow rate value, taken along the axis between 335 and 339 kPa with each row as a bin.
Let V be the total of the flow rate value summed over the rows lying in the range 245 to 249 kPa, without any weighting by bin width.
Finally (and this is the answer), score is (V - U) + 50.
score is -1044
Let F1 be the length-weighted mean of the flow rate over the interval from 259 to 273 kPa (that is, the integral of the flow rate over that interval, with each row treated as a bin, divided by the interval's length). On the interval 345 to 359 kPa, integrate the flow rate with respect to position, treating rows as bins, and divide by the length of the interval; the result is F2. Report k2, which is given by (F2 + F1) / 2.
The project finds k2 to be 426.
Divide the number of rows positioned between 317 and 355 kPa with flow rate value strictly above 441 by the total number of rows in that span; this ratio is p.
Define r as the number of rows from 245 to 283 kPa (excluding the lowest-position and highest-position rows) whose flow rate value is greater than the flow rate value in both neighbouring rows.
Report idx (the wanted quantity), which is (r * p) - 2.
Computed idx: 1.68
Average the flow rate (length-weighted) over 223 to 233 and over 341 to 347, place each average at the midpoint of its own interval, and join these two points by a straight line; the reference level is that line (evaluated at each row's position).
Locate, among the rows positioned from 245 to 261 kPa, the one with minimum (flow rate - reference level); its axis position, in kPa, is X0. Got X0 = 260.0 kPa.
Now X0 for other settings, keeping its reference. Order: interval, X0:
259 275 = 272.0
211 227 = 212.0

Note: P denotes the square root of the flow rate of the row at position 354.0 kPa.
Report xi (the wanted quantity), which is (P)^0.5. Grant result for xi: 4.51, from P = 20.3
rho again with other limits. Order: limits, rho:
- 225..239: 505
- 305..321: 454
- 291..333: 467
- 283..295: 425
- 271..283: 416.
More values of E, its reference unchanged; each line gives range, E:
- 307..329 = 0.021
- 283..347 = 0.051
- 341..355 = 0.033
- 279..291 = 0.017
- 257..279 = 0.028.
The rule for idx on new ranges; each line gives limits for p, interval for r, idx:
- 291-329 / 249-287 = 1.79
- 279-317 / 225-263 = 1.16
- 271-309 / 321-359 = -1.16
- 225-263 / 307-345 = 1.79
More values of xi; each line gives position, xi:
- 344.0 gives 4.62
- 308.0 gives 4.61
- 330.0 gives 4.78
